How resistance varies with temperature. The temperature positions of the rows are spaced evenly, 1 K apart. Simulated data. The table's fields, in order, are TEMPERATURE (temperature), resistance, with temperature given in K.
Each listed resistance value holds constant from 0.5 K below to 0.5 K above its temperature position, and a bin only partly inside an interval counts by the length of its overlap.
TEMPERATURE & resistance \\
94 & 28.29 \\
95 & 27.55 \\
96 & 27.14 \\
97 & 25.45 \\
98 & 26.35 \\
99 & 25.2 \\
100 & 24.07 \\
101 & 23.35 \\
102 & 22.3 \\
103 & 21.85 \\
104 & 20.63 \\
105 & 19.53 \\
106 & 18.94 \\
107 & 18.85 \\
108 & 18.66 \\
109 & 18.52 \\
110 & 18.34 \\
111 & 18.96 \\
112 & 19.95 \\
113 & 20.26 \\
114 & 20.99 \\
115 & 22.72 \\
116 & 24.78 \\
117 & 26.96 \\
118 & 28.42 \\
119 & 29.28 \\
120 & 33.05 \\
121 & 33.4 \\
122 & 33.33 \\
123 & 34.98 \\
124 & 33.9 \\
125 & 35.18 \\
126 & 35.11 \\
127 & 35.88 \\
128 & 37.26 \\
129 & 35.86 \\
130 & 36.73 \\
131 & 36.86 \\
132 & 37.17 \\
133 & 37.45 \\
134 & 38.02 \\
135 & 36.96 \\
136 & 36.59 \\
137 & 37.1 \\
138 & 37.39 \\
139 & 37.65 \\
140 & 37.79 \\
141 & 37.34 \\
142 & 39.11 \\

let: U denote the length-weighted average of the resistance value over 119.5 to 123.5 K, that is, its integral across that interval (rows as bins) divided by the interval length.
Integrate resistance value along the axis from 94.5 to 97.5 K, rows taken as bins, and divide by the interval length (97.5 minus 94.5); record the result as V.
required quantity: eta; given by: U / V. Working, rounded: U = 34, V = 27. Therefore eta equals 1.3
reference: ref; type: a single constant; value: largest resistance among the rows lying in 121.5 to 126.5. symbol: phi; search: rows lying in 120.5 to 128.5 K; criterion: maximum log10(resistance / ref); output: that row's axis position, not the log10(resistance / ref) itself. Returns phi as 128 K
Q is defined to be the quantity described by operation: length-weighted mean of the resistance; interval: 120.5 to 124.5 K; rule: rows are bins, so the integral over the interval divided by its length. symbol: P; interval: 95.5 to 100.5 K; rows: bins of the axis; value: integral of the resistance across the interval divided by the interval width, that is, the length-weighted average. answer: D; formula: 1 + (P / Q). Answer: 1.76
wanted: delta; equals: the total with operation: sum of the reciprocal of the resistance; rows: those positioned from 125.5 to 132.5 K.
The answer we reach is 0.19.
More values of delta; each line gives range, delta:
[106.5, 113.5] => 0.37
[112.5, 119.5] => 0.29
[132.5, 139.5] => 0.19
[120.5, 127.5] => 0.20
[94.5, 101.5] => 0.27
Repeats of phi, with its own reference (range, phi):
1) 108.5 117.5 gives 117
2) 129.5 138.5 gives 134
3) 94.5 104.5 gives 95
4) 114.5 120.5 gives 120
